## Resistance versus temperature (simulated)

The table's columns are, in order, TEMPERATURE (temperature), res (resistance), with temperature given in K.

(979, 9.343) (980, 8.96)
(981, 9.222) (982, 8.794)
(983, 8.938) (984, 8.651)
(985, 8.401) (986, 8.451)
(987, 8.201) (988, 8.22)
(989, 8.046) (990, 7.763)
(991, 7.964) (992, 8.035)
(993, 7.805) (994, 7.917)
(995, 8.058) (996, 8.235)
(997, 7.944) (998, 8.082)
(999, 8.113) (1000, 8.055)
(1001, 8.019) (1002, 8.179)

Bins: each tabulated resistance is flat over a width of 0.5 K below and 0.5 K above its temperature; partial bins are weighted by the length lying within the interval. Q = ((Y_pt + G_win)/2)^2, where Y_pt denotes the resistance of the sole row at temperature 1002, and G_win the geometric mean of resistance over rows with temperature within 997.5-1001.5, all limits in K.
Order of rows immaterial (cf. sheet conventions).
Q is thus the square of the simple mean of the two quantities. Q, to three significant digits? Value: 66.0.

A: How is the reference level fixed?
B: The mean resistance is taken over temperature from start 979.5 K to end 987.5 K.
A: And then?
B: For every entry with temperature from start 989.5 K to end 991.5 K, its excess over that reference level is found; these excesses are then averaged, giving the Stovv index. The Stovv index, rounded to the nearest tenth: -0.8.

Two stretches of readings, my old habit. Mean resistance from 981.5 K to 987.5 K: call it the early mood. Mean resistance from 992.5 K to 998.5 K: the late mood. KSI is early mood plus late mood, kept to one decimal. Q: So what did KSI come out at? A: 16.6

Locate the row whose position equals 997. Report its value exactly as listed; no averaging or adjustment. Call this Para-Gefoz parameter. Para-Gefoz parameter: 7.944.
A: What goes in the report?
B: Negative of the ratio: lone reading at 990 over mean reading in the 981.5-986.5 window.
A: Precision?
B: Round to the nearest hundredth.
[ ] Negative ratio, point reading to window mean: -0.90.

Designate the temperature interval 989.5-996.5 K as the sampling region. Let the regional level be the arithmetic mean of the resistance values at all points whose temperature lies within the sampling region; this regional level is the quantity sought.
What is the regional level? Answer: 7.97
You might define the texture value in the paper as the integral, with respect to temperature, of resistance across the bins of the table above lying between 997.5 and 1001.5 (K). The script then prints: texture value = 32.3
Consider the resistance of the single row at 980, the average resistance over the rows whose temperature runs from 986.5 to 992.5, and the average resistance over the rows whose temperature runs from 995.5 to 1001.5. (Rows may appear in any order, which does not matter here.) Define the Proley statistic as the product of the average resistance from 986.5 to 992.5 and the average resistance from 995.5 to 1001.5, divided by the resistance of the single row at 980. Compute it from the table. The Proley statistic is 7.24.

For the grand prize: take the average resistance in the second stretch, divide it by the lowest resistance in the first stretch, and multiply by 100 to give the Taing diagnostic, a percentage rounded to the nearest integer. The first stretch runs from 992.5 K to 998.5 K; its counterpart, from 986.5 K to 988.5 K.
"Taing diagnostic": 105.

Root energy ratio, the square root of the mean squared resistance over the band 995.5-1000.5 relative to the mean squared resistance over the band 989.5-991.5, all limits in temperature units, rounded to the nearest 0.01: 1.03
